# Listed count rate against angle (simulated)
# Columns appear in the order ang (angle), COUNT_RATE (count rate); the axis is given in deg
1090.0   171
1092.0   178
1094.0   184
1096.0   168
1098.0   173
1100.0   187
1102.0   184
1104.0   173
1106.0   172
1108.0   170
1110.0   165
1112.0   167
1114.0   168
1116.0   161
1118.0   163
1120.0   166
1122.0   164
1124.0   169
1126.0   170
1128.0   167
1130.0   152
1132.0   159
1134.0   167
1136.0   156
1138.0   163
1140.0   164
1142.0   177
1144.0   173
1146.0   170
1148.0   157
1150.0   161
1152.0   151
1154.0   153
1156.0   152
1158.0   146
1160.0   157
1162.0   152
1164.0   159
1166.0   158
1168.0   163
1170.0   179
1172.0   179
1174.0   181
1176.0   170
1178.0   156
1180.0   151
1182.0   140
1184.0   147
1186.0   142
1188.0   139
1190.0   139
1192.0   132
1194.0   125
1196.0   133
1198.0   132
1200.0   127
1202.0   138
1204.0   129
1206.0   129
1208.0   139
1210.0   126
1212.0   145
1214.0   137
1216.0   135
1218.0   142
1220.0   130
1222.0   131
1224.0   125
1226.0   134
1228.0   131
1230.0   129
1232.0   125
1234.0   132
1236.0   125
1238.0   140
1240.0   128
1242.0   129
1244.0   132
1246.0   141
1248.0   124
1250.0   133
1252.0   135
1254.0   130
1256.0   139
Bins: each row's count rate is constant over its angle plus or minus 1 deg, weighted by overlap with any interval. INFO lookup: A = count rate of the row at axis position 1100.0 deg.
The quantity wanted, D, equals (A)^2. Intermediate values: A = 187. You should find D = 34969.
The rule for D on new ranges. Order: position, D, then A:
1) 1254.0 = 16900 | 130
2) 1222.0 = 17161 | 131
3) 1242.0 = 16641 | 129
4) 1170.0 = 32041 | 179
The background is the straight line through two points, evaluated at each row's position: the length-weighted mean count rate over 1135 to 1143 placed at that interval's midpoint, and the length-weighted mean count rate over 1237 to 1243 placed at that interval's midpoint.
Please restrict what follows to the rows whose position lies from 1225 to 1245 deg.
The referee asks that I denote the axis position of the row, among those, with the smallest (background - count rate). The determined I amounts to 1238.0 deg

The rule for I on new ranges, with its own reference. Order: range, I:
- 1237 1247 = 1246.0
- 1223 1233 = 1226.0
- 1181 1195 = 1184.0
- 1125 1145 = 1142.0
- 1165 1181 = 1174.0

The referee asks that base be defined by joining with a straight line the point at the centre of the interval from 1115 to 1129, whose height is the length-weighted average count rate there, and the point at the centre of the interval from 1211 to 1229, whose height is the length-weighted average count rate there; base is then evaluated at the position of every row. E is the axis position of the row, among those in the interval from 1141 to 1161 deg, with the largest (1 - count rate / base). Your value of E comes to 1158.0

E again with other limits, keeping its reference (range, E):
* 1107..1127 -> 1116.0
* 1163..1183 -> 1182.0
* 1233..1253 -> 1236.0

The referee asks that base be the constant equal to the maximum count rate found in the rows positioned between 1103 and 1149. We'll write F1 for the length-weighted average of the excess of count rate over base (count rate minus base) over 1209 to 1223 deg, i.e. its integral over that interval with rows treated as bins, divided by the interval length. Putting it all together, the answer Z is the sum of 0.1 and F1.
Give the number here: -42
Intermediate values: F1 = -42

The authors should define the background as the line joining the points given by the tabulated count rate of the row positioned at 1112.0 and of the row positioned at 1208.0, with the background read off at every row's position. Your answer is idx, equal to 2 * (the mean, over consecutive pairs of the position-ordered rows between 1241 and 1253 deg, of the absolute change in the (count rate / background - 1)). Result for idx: 0.13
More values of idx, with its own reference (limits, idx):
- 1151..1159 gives 0.04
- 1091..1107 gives 0.09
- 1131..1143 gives 0.10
